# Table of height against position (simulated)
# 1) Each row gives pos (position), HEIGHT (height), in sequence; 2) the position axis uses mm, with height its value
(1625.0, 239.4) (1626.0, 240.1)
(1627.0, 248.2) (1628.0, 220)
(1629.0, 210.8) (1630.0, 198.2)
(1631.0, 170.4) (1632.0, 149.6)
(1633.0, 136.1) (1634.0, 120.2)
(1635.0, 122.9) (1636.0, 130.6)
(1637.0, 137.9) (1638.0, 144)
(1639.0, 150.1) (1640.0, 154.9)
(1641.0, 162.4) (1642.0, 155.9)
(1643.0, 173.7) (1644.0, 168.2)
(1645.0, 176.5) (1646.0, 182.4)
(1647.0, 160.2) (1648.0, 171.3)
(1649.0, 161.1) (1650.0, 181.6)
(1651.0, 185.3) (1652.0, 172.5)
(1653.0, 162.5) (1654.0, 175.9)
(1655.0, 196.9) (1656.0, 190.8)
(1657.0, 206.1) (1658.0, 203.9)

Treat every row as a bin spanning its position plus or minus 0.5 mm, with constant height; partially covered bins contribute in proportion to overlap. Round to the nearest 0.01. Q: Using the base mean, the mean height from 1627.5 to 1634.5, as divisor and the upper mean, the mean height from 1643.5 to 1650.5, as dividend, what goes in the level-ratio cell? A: 1.00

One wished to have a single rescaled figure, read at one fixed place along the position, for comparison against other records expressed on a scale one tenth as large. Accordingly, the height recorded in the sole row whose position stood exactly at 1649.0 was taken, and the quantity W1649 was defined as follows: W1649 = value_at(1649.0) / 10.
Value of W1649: 16.1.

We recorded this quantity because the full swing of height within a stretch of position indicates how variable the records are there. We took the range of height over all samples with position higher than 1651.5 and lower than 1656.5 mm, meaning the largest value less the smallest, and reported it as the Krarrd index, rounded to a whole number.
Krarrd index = 34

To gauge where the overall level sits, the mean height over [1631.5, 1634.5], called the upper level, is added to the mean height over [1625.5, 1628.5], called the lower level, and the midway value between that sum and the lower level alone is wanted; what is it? 304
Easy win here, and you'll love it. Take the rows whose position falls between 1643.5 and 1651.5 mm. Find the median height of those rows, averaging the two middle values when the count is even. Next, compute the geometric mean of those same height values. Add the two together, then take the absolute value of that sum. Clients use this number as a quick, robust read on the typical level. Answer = 347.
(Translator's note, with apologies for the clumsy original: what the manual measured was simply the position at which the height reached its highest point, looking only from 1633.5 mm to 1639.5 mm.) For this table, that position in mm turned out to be 1639.0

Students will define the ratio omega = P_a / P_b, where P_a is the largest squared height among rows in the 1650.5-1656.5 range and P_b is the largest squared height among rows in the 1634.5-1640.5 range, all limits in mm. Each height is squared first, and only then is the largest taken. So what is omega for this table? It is 1.6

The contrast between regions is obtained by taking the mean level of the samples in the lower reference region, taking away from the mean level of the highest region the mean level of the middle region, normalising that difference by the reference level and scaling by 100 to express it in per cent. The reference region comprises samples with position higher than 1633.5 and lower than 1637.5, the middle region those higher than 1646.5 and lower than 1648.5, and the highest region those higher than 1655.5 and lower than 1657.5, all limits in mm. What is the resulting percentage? 26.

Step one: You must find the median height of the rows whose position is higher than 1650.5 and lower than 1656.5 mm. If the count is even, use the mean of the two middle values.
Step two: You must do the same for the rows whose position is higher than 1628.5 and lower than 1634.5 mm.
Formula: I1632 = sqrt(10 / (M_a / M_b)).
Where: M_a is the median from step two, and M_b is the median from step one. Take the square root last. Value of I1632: 3.36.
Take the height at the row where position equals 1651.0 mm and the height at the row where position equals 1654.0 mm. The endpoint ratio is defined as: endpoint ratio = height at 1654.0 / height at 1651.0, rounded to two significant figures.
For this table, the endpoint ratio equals 0.95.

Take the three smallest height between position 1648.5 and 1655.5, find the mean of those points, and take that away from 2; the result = -163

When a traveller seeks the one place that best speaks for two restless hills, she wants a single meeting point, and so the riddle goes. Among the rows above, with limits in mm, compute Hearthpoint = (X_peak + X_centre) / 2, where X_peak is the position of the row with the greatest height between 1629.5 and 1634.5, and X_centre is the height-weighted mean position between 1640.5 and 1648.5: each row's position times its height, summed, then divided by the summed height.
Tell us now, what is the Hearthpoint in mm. 1637.3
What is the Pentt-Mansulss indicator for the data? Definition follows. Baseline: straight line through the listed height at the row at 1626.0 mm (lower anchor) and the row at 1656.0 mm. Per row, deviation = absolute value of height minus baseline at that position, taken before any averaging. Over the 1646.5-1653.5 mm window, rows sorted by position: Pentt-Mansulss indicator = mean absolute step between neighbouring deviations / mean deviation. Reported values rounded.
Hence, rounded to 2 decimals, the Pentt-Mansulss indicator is 0.38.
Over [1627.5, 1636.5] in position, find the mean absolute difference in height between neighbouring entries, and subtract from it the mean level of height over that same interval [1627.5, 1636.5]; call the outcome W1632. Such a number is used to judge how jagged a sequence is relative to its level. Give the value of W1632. -148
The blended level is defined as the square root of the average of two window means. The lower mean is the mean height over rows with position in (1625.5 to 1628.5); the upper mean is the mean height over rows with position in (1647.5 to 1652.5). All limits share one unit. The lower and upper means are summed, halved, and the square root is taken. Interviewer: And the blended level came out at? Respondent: 14.3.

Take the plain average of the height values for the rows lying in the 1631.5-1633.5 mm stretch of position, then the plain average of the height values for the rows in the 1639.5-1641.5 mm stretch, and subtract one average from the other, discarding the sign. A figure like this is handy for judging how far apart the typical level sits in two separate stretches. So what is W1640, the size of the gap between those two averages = 16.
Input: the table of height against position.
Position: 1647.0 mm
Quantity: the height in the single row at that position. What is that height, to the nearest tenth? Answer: 160.2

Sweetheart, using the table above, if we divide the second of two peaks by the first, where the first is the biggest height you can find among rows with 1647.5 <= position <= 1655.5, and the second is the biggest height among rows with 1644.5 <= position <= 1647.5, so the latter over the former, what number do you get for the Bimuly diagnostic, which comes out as 0.93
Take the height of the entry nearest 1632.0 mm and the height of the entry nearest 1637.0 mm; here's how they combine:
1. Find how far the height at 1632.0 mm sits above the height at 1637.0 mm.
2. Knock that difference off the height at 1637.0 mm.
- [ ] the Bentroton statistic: 126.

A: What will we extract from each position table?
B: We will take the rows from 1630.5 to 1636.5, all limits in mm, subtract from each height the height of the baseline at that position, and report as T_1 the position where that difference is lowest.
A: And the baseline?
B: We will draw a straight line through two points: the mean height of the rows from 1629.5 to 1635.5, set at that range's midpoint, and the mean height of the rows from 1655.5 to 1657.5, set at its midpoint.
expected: 1634.0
